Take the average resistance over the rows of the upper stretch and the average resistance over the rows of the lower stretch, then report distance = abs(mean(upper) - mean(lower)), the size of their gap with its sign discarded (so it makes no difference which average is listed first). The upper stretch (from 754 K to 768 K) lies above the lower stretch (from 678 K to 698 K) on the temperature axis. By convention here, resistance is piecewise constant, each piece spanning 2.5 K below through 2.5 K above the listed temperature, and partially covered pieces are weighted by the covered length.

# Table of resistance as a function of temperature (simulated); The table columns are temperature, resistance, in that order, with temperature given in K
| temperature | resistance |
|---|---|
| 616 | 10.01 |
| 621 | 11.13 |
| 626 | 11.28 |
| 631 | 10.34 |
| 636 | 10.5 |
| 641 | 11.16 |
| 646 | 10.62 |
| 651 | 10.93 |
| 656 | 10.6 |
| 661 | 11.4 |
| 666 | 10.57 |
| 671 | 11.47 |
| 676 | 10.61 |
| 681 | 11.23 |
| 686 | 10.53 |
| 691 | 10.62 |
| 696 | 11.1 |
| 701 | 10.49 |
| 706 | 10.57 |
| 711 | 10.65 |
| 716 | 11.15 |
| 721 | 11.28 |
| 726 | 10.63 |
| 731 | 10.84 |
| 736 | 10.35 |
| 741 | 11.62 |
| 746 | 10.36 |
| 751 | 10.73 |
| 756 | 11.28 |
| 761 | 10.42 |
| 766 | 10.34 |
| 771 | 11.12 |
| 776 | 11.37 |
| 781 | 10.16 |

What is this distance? 0.19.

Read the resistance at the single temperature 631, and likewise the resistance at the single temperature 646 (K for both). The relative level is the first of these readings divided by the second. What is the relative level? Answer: 0.97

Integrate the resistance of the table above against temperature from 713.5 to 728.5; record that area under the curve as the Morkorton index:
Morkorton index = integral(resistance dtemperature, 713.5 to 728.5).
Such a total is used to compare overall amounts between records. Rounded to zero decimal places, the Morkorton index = 165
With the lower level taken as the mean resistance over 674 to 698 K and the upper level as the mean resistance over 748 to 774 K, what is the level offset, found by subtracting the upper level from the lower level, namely 0.04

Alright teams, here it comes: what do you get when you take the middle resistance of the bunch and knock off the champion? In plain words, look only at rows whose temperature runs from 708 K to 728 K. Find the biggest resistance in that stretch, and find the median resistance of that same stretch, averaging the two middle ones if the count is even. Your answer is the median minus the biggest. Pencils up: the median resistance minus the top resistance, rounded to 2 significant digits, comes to -0.38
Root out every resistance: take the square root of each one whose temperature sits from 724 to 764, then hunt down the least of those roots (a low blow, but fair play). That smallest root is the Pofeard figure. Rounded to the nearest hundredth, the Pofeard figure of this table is 3.22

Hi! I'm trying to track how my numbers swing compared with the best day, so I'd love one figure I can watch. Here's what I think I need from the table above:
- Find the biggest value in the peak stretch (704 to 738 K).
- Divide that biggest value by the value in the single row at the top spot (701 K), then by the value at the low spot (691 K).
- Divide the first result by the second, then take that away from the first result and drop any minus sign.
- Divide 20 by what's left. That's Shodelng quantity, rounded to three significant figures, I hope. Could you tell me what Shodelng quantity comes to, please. 318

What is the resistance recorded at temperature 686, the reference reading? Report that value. 10.53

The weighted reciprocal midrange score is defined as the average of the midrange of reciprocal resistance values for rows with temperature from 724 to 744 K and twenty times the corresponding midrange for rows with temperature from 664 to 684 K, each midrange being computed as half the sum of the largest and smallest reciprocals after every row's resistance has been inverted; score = 0.955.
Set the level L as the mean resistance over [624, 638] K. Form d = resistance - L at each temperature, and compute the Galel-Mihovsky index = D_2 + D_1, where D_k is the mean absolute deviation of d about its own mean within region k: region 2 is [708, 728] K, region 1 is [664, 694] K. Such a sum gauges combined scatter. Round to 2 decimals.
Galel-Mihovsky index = 0.63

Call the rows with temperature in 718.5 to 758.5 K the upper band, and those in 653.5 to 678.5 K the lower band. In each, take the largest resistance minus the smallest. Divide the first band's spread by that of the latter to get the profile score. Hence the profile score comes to 1.41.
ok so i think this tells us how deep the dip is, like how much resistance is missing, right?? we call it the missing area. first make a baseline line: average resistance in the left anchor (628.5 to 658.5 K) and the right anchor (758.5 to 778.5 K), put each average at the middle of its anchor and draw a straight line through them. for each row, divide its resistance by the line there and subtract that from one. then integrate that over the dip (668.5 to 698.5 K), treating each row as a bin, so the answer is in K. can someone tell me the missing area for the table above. -0.55 K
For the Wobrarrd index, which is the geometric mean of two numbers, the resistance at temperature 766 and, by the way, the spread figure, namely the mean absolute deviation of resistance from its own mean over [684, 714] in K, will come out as 1.23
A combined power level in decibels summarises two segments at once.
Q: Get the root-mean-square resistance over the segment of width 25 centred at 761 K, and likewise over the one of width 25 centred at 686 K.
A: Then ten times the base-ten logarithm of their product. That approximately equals 20.7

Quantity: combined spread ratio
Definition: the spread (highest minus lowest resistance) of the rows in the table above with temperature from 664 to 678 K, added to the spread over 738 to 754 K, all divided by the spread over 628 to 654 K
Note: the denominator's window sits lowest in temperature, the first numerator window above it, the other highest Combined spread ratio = 2.63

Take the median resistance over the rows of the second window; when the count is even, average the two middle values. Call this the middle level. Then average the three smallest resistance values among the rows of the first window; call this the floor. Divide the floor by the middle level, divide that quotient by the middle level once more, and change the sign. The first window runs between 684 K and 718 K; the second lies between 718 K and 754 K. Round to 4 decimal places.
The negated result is -0.0915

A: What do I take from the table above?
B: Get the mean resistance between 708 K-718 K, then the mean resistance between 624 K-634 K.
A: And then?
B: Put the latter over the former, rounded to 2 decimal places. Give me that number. 0.99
